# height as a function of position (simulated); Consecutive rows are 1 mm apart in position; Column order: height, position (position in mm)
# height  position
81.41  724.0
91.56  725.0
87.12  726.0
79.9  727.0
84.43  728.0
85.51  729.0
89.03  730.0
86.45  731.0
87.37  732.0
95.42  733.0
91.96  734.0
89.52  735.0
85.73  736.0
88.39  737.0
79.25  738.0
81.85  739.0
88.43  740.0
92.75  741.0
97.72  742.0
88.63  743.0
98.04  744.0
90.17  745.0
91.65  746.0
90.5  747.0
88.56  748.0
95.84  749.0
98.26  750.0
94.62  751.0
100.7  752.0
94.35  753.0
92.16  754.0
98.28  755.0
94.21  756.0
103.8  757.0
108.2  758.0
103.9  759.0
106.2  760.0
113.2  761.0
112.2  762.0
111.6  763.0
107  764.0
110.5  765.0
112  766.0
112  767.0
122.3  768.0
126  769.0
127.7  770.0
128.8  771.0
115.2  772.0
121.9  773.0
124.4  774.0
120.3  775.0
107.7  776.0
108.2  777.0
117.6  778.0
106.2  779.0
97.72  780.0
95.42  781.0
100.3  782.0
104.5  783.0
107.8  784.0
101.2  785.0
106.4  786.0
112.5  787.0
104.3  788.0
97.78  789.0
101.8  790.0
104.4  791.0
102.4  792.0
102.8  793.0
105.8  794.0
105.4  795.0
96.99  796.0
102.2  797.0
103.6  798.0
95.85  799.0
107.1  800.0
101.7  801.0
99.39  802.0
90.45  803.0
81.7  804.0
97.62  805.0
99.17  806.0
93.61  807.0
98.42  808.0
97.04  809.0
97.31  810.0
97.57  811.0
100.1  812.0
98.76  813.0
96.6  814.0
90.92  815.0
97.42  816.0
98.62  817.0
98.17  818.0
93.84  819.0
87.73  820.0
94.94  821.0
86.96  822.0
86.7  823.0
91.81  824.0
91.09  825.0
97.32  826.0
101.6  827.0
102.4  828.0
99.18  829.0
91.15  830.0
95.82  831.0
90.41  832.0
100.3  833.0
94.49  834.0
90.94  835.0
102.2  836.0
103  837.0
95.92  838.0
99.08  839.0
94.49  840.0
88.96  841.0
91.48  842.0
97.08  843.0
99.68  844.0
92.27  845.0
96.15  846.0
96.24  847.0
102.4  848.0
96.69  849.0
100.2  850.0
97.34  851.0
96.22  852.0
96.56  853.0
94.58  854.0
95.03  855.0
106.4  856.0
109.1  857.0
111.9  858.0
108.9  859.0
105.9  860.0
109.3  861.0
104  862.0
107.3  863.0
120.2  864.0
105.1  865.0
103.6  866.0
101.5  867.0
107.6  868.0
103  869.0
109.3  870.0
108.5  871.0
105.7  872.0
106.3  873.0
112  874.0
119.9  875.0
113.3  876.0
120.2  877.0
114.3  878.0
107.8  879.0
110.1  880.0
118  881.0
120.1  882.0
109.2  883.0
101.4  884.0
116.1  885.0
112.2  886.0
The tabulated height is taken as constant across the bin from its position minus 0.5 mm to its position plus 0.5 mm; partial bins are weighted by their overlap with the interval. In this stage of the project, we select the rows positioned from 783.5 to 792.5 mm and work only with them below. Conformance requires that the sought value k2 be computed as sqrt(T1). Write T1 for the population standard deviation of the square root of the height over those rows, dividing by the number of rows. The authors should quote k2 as 0.44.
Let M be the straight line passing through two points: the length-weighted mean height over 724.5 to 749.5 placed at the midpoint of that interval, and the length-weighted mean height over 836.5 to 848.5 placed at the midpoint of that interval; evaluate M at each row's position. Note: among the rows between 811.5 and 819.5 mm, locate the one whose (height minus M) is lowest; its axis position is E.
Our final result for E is 815.0 mm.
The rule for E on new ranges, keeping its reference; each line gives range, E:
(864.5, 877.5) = 867.0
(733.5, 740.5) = 738.0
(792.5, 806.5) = 804.0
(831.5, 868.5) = 841.0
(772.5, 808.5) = 804.0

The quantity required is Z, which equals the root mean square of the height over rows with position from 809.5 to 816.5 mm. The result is 97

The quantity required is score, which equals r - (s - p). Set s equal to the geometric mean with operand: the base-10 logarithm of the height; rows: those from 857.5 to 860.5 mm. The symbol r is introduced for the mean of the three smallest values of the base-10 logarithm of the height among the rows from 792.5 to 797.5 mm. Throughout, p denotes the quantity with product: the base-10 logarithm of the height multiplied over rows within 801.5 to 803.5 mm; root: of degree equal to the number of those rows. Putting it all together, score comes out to 1.94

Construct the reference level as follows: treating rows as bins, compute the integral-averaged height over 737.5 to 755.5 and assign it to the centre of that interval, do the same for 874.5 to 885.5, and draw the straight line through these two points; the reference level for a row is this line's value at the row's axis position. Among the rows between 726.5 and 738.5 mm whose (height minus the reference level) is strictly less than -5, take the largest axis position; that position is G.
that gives 738.0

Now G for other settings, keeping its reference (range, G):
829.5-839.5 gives 839.0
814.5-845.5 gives 845.0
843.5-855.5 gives 855.0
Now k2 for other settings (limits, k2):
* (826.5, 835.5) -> 0.48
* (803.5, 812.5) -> 0.53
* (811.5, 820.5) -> 0.45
